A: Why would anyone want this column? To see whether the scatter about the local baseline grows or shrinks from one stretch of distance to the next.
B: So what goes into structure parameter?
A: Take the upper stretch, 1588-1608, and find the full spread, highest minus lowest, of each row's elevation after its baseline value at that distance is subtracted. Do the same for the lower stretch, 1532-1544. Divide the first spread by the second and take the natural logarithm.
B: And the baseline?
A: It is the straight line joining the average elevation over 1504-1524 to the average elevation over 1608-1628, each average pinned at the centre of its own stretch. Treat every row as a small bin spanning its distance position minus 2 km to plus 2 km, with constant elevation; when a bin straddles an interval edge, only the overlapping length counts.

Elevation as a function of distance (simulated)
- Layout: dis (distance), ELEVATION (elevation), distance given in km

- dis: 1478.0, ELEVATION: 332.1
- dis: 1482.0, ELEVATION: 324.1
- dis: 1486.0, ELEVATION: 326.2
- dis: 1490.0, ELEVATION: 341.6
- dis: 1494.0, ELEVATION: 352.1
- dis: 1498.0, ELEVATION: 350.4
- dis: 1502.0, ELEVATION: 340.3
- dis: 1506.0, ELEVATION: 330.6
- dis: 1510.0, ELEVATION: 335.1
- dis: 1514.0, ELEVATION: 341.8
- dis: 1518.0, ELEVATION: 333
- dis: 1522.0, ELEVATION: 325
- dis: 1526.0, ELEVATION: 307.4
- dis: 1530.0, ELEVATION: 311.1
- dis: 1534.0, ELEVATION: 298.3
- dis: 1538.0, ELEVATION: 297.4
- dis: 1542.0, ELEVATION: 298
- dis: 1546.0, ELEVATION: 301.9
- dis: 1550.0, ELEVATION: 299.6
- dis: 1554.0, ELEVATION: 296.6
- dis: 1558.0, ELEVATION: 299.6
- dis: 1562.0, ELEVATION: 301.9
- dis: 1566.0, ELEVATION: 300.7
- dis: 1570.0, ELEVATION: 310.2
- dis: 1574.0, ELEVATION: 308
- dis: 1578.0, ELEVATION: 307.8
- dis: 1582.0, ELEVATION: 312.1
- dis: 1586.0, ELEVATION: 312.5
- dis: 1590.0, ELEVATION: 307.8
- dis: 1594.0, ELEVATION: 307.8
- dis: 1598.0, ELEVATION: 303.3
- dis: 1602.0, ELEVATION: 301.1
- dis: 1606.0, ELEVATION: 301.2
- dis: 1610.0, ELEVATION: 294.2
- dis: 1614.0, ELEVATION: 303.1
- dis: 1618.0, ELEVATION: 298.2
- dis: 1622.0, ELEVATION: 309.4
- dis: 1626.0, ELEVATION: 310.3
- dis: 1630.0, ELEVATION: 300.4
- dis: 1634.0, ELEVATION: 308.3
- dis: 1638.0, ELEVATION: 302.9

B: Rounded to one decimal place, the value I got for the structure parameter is 0.8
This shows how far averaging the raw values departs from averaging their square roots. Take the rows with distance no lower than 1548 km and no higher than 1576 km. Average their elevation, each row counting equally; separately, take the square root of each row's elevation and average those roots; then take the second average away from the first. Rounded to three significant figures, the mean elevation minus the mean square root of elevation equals 285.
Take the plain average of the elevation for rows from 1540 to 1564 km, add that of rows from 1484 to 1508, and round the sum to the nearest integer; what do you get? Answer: 640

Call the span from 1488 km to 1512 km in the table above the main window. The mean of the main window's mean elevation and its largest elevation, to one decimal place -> 346.9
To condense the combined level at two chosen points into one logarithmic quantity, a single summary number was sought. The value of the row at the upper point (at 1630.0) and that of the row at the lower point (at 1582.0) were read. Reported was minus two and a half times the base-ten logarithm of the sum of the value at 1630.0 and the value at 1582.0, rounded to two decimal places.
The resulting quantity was -6.97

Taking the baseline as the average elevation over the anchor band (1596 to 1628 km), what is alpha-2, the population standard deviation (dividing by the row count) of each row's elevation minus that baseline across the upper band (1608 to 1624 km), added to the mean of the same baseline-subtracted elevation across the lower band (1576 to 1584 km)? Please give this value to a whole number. 13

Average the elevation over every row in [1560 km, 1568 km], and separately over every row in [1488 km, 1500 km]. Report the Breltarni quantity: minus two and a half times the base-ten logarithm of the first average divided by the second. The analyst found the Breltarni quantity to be 0.16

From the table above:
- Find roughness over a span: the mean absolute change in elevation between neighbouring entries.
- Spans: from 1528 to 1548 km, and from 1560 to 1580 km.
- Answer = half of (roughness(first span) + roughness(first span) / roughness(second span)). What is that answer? 3.0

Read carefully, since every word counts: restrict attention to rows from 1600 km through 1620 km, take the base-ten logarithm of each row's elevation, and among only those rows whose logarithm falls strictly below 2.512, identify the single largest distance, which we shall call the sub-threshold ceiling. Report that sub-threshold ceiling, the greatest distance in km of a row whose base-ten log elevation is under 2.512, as 1618.0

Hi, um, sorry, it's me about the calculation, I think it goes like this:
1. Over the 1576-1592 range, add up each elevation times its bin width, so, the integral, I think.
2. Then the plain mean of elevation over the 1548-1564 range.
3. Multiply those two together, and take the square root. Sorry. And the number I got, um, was 1219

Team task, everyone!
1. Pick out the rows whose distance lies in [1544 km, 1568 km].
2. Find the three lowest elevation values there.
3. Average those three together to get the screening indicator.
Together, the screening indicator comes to 299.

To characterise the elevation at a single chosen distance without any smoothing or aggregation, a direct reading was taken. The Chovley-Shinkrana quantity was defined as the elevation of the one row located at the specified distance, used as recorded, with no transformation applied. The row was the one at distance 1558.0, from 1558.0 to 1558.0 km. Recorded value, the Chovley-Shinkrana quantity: 299.6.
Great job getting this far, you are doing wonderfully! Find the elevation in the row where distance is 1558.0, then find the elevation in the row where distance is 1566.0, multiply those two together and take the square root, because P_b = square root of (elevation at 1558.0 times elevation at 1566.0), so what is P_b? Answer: 300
